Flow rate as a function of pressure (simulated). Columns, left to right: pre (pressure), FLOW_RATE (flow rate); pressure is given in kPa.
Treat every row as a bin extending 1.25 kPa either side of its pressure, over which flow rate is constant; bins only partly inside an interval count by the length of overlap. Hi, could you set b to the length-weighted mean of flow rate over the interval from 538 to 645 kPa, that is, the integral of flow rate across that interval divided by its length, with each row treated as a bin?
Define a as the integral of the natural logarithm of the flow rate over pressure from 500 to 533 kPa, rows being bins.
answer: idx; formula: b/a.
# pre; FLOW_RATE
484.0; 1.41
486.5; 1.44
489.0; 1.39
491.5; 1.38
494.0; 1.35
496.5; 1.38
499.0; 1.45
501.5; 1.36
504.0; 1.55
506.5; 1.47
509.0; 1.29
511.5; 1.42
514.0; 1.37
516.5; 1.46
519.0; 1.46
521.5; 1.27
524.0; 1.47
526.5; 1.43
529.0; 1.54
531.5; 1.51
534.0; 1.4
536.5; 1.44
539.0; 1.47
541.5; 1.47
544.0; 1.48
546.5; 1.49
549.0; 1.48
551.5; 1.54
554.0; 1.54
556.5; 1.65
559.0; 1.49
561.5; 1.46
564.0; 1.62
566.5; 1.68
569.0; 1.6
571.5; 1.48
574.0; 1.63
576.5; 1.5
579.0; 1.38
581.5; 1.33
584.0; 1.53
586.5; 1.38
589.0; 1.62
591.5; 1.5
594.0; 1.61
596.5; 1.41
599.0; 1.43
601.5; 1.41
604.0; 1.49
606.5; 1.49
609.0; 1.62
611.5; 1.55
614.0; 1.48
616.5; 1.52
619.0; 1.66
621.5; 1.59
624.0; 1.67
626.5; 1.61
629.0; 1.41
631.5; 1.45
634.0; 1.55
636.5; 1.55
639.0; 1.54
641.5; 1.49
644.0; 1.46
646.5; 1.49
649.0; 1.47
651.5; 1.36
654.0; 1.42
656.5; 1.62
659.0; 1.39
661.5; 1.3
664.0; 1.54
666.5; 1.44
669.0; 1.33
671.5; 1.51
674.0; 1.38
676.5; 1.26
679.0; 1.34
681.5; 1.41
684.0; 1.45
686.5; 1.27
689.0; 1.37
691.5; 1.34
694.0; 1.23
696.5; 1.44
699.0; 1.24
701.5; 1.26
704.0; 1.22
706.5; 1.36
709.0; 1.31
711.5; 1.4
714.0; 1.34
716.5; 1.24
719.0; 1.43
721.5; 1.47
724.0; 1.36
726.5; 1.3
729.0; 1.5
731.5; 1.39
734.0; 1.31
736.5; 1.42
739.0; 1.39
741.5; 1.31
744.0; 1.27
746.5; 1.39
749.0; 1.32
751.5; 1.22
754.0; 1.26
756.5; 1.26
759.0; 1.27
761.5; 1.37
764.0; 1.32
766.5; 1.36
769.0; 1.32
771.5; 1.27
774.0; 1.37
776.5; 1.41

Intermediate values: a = 12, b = 1.52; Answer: 0.13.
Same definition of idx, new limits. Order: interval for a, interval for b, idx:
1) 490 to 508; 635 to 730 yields 0.22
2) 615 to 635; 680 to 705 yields 0.15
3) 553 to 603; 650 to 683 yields 0.07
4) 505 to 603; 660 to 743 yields 0.04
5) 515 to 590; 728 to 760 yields 0.04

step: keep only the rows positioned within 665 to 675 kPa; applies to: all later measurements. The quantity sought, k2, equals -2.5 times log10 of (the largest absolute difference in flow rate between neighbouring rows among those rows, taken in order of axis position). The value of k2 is 1.86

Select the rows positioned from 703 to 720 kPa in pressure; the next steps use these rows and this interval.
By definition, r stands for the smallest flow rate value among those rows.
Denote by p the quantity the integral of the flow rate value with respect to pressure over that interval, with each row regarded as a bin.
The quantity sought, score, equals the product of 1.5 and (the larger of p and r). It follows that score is 33.9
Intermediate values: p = 22.6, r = 1.22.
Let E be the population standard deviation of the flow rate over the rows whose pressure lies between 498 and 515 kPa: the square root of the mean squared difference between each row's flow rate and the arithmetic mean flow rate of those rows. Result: 0.079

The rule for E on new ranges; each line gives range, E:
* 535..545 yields 0.015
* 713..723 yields 0.089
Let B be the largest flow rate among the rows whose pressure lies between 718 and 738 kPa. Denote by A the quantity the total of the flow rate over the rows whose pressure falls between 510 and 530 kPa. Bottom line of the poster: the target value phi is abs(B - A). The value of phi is 9.9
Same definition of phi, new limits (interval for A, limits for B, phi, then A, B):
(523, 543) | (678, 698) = 10.3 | 11.73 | 1.45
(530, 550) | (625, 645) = 10.1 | 11.74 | 1.61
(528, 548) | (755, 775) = 10.4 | 11.80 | 1.37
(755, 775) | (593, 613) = 8.9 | 10.54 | 1.62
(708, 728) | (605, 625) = 9.2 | 10.85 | 1.67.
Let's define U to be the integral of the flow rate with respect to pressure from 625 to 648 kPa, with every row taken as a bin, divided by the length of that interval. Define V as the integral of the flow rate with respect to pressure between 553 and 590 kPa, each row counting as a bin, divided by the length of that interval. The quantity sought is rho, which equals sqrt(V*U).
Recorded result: 1.52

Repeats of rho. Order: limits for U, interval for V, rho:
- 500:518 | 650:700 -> 1.40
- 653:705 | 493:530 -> 1.39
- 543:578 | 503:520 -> 1.49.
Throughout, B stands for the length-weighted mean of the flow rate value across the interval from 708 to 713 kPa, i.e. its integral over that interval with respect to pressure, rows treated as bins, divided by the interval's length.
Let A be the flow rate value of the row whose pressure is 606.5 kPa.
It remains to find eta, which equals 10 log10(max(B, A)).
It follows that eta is 1.73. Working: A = 1.49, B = 1.36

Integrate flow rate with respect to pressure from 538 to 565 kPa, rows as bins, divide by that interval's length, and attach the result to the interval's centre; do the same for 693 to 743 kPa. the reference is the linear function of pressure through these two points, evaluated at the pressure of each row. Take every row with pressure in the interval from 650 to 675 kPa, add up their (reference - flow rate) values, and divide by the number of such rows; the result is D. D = -0.03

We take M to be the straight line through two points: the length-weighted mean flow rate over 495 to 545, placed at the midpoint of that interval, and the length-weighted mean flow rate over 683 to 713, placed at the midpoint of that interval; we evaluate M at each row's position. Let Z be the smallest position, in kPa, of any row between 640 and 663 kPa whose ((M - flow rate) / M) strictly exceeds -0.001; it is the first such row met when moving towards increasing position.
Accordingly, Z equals 661.5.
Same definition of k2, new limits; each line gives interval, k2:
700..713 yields 2.13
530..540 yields 2.40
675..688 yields 1.86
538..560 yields 1.99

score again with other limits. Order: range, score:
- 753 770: 33.4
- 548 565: 39.3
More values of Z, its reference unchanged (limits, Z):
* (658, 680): 661.5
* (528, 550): 534.0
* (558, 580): 579.0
